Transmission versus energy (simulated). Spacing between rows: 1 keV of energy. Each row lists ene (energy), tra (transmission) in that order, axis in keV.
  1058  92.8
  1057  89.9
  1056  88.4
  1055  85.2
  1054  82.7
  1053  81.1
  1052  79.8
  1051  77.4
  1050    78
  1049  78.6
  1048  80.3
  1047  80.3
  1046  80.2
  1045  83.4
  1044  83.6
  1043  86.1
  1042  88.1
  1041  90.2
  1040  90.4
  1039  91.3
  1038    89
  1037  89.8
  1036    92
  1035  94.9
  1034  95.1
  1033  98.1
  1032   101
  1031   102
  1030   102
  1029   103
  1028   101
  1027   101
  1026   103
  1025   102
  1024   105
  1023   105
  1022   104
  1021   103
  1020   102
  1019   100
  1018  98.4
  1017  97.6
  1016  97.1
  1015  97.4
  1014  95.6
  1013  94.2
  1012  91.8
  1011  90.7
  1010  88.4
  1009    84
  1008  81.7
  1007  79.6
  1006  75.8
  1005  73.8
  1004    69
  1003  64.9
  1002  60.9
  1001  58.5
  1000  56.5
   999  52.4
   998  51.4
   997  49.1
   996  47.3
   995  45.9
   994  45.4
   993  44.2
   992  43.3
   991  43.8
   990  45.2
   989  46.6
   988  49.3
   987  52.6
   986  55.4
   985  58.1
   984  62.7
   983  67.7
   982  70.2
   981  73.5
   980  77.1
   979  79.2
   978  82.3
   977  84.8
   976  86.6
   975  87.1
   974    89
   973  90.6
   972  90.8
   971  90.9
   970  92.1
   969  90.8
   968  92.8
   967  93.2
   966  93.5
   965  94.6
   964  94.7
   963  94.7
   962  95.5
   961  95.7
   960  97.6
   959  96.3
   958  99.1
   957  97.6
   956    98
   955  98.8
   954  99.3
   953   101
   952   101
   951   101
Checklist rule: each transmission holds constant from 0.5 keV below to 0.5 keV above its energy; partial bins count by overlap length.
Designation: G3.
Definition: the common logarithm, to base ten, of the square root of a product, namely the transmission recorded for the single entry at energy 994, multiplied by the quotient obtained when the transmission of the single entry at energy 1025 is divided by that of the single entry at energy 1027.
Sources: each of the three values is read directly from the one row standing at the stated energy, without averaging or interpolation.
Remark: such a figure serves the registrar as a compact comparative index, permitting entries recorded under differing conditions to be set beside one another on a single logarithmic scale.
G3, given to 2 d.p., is 0.83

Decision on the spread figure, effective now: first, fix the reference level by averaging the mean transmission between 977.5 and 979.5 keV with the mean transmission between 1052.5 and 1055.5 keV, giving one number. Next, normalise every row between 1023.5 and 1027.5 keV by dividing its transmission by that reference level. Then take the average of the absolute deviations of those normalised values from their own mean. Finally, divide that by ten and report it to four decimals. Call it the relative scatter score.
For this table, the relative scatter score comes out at 0.0015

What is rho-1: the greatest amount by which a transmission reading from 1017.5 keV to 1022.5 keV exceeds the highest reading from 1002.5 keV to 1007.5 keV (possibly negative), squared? 595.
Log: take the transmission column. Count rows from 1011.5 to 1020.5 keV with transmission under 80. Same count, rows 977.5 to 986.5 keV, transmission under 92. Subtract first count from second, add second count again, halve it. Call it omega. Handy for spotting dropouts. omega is 9.0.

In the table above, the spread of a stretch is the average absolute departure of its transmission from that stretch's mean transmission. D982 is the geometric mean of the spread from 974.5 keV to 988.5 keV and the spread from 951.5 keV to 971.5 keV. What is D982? 5.4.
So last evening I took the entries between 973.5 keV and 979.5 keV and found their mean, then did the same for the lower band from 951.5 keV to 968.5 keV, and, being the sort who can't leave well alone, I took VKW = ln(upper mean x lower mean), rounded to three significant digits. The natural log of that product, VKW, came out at 9.01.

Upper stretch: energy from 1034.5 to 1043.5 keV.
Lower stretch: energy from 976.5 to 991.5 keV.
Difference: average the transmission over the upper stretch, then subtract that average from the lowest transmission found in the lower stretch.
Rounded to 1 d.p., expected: -46.4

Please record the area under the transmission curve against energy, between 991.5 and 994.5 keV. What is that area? 133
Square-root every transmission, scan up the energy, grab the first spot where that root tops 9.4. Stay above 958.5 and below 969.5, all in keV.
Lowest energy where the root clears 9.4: 959 keV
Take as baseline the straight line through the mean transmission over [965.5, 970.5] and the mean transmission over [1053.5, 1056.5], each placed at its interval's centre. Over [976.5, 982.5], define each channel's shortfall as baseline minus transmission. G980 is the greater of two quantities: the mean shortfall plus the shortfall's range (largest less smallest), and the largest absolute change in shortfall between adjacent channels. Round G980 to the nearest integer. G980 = 28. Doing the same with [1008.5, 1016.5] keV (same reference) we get 10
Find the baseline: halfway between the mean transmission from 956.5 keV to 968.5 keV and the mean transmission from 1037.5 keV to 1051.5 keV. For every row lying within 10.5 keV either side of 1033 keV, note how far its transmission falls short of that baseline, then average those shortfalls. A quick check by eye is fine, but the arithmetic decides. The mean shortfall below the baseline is -6.9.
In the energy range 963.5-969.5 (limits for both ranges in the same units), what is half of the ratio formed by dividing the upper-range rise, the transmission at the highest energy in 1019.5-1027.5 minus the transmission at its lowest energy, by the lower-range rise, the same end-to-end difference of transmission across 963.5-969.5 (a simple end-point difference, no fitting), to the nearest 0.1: 0.1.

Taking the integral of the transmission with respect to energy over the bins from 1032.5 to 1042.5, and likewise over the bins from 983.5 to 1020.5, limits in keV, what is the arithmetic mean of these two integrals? 1735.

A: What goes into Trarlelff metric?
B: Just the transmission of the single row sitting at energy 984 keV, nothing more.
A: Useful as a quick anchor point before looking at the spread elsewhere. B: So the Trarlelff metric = 62.7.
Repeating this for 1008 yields 81.7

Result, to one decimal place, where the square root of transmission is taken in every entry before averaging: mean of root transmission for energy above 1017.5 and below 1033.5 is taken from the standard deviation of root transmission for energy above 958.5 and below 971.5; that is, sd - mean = -10.0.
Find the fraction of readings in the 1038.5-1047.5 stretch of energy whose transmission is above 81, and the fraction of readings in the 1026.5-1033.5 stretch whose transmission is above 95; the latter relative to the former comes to 1.3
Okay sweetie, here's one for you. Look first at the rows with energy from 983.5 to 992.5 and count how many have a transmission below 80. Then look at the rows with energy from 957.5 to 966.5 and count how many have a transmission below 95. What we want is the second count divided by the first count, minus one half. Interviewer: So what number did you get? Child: -0.1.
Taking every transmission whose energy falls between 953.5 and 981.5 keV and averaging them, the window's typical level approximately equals 91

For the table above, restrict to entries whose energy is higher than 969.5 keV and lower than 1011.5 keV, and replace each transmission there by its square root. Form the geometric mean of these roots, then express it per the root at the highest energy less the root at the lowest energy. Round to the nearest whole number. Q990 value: -110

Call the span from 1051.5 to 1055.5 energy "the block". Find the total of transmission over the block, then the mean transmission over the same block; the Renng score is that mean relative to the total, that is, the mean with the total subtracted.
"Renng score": -247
